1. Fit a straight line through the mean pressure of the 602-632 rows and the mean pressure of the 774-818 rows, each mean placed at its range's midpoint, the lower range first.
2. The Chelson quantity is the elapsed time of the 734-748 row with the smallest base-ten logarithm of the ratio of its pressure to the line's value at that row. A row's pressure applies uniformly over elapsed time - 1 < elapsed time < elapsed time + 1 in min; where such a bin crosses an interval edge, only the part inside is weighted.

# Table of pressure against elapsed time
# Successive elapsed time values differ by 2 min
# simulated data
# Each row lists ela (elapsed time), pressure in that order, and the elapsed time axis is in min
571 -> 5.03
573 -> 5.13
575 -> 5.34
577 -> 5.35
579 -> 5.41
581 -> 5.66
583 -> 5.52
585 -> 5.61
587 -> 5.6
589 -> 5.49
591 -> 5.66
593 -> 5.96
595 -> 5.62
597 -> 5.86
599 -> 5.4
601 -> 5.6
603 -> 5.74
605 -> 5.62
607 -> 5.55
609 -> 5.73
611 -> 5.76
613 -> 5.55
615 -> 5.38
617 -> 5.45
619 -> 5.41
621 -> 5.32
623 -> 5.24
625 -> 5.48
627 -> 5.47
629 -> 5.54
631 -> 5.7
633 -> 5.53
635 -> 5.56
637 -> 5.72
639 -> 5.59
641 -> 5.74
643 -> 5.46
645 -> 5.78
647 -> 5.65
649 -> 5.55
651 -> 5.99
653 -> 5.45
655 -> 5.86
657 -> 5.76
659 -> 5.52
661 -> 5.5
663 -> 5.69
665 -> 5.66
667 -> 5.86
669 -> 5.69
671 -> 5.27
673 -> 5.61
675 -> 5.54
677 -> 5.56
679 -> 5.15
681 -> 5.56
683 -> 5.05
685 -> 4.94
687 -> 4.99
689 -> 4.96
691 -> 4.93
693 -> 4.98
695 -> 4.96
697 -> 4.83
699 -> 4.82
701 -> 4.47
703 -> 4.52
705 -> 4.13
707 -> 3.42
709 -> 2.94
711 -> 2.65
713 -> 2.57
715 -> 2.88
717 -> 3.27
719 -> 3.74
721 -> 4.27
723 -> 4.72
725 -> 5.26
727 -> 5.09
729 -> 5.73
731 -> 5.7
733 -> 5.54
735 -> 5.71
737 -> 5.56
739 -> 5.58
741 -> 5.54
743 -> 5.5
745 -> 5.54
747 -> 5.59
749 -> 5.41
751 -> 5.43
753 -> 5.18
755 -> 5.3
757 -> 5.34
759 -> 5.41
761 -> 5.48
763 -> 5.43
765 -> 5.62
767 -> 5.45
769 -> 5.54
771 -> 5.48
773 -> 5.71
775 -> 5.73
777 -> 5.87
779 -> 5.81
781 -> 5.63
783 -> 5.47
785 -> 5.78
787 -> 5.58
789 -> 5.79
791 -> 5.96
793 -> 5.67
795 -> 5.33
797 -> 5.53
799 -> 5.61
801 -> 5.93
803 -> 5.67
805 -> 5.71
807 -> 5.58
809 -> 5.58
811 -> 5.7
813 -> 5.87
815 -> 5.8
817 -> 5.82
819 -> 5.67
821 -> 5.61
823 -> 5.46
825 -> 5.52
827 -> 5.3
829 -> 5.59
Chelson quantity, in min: 743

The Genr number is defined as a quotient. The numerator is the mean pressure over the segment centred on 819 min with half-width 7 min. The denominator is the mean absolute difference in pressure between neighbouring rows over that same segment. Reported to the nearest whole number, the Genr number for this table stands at 67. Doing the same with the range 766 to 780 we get 57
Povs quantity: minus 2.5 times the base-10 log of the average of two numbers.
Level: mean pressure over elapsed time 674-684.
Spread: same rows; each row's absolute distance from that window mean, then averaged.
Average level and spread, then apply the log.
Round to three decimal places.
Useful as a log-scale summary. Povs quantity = -1.116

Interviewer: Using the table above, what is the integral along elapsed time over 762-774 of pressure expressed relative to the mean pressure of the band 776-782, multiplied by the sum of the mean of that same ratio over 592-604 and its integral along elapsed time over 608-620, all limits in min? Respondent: 144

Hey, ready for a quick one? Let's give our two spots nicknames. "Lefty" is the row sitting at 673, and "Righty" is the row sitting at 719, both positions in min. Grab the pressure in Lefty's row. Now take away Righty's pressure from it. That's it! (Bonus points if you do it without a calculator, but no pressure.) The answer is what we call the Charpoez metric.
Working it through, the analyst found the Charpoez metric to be 1.9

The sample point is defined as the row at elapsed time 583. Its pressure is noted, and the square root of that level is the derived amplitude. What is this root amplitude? 2.35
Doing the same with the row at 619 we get 2.33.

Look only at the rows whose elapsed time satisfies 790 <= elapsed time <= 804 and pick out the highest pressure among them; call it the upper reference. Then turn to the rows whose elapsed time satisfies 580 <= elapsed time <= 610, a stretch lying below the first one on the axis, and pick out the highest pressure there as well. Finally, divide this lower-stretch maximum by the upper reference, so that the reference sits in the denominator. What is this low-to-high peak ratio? 1.00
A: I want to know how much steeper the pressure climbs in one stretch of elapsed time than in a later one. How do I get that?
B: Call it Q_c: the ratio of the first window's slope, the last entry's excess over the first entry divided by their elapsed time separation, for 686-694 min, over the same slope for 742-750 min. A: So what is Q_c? 0.1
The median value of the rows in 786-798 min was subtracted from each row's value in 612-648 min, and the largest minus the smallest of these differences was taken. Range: 0.5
